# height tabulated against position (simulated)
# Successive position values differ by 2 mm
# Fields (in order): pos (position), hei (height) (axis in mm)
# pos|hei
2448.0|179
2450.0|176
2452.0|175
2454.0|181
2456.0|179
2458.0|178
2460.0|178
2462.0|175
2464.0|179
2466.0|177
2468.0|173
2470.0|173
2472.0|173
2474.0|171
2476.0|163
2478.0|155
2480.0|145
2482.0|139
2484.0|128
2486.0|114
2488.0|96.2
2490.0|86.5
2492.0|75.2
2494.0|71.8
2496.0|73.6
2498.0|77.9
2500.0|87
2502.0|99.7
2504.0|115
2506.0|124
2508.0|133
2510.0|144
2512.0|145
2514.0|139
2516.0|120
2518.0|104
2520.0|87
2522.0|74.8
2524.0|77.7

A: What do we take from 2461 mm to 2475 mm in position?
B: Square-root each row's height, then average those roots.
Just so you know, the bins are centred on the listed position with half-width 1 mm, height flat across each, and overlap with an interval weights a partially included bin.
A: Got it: 13.2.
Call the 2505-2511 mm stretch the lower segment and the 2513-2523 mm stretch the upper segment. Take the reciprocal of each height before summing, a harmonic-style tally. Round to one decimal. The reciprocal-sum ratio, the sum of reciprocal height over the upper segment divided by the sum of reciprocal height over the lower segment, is 2.2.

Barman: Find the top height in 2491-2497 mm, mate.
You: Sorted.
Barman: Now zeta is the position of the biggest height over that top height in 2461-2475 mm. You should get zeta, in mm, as 2464.0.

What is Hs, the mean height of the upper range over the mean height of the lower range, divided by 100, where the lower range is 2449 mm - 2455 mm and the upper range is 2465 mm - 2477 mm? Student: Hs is 0.0097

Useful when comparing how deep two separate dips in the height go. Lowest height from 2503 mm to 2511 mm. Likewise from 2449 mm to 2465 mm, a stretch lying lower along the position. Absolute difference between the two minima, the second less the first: 60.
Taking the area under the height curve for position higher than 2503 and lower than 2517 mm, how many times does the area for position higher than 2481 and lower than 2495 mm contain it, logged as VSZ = 0.8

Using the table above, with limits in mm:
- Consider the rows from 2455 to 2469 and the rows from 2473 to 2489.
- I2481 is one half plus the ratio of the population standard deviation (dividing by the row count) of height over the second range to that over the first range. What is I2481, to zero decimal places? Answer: 12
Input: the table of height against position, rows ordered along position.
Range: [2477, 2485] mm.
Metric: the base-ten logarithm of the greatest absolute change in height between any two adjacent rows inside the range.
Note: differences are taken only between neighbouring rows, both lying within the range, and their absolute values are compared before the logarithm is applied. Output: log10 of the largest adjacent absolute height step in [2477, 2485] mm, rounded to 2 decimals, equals 1.04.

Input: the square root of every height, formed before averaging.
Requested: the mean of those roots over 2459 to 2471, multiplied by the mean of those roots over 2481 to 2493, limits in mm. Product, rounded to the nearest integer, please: 136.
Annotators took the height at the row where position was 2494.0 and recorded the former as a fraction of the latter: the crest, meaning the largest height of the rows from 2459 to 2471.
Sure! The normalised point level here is 0.40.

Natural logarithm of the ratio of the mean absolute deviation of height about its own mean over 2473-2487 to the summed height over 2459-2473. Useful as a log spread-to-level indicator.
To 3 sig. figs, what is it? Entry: -4.38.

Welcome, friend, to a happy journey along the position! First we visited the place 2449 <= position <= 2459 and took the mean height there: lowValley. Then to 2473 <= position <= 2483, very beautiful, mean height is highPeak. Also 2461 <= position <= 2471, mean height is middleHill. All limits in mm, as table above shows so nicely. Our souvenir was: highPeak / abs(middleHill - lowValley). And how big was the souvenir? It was 64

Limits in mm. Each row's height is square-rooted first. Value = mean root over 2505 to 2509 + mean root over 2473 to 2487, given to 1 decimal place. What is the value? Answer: 23.4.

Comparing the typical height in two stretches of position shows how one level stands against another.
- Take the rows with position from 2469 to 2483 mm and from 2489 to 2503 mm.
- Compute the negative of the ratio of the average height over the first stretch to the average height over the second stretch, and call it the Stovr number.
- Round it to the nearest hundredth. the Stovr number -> -1.96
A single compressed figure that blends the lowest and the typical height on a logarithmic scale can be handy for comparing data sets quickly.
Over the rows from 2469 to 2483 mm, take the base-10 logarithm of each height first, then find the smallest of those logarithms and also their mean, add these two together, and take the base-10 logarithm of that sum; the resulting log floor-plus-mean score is 0.638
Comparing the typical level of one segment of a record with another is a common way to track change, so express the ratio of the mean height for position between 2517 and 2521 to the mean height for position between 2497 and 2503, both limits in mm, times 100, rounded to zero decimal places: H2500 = 108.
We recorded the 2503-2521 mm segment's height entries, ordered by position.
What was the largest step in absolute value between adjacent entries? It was 19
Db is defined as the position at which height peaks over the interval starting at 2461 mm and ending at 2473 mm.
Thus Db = 2464.0 mm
